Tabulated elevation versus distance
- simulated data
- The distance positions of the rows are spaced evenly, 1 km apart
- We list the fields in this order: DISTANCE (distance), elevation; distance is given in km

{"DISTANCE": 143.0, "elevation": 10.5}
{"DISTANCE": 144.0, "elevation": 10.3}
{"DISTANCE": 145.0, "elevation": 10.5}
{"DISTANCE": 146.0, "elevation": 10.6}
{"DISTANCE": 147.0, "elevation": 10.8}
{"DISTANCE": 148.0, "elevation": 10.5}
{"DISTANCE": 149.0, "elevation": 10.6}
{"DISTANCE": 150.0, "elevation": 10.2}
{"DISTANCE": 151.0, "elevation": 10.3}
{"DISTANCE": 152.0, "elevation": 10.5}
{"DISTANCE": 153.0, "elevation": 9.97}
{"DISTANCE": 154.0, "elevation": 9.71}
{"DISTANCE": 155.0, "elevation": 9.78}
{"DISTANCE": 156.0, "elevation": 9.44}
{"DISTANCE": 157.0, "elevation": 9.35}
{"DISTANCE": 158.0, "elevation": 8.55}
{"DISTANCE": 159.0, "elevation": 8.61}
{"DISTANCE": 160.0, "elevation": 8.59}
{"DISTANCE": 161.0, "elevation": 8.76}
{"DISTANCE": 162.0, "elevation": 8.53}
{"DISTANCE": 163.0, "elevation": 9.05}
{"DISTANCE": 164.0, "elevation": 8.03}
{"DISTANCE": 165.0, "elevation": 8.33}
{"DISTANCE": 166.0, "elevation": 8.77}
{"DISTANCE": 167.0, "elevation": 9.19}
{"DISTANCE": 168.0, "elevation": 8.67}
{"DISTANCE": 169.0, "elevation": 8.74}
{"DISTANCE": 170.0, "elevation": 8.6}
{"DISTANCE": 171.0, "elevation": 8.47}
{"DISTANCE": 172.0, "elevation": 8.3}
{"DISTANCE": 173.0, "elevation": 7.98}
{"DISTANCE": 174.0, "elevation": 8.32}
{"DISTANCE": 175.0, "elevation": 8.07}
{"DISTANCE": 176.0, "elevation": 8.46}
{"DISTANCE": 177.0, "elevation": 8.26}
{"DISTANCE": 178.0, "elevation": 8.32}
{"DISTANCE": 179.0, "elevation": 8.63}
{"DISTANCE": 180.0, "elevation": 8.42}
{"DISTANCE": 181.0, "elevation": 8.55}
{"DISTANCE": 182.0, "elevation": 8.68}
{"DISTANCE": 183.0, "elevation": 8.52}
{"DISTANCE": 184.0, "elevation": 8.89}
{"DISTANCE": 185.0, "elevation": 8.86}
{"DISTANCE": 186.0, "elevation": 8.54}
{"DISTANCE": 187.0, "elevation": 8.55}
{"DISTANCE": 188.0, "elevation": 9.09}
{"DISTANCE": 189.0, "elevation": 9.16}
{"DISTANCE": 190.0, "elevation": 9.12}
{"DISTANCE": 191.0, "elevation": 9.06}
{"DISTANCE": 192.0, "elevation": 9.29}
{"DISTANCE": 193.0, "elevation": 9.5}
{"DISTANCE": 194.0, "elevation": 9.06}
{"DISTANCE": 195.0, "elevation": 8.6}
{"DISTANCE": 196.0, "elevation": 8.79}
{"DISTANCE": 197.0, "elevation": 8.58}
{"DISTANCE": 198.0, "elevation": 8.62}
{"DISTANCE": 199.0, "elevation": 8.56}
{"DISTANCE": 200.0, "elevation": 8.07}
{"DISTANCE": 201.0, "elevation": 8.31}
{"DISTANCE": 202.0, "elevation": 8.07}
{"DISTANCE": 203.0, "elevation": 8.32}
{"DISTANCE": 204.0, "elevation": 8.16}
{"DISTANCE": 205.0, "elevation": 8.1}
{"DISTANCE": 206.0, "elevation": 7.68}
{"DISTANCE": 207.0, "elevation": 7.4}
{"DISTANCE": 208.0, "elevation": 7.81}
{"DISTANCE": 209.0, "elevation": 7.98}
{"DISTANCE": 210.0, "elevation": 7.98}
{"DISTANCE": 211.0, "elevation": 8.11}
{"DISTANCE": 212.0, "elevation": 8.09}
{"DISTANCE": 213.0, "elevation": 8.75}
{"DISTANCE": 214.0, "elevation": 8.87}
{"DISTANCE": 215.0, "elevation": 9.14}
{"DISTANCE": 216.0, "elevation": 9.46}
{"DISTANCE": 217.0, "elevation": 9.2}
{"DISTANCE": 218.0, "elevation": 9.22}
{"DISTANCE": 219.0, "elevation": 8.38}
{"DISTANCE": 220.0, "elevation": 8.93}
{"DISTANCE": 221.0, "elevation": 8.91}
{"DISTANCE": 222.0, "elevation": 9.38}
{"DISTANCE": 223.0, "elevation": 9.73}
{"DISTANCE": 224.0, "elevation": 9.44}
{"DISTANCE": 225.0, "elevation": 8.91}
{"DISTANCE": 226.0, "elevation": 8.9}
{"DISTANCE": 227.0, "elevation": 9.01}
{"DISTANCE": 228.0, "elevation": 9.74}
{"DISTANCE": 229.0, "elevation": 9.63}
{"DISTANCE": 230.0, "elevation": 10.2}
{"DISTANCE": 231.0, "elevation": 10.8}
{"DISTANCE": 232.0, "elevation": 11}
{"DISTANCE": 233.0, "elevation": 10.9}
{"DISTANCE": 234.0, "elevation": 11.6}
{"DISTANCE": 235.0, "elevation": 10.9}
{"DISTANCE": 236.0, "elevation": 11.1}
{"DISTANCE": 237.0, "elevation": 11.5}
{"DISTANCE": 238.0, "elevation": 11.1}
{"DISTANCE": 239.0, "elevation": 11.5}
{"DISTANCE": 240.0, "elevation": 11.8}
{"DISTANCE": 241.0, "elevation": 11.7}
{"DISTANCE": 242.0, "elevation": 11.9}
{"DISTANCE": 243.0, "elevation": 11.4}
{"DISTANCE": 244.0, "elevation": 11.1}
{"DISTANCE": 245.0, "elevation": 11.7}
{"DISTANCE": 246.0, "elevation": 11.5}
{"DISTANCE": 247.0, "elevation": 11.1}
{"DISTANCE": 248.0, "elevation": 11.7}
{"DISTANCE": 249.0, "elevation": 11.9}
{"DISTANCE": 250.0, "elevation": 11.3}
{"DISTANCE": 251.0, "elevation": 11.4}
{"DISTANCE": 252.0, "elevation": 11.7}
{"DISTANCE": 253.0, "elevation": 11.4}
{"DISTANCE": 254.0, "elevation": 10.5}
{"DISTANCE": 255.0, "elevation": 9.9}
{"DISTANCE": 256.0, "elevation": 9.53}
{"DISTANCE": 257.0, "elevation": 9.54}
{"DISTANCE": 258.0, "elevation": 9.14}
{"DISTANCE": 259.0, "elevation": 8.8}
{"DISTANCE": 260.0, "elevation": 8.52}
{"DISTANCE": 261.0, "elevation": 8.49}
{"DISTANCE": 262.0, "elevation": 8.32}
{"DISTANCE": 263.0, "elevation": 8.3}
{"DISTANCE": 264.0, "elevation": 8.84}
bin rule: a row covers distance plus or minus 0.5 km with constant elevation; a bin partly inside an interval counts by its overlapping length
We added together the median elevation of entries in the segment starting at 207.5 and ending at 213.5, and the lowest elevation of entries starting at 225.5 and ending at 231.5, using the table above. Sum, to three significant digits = 16.9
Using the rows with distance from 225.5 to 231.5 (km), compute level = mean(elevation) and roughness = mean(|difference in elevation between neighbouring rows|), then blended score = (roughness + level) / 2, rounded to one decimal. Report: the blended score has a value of 5.1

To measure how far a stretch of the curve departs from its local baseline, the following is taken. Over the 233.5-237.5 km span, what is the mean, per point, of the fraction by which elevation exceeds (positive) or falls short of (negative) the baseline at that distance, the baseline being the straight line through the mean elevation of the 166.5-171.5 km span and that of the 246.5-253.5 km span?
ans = 0.02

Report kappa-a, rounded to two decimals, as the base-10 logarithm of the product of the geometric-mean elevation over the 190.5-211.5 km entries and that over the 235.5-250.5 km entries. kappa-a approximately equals 1.98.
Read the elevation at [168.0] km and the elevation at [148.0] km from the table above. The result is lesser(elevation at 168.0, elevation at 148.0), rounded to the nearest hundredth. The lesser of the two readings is 8.67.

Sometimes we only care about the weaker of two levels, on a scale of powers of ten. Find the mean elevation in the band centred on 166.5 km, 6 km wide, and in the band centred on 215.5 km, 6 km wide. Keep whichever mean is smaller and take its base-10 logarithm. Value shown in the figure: 0.936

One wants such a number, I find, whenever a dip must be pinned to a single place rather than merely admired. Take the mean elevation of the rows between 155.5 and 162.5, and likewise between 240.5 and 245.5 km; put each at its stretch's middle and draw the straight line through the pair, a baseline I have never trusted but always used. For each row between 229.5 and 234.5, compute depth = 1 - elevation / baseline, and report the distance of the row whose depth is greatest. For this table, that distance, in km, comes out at 230.0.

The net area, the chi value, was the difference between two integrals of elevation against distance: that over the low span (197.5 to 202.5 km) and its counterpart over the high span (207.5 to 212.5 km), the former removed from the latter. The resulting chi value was -1.7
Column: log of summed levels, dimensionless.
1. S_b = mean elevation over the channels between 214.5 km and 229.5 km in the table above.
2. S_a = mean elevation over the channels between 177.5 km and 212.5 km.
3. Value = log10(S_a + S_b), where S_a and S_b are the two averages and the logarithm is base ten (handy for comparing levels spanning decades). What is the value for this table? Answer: 1.248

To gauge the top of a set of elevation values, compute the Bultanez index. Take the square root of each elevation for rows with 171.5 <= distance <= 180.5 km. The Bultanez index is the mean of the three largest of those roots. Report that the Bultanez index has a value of 2.9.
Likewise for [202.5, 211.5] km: 2.9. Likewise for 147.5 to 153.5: 3.2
